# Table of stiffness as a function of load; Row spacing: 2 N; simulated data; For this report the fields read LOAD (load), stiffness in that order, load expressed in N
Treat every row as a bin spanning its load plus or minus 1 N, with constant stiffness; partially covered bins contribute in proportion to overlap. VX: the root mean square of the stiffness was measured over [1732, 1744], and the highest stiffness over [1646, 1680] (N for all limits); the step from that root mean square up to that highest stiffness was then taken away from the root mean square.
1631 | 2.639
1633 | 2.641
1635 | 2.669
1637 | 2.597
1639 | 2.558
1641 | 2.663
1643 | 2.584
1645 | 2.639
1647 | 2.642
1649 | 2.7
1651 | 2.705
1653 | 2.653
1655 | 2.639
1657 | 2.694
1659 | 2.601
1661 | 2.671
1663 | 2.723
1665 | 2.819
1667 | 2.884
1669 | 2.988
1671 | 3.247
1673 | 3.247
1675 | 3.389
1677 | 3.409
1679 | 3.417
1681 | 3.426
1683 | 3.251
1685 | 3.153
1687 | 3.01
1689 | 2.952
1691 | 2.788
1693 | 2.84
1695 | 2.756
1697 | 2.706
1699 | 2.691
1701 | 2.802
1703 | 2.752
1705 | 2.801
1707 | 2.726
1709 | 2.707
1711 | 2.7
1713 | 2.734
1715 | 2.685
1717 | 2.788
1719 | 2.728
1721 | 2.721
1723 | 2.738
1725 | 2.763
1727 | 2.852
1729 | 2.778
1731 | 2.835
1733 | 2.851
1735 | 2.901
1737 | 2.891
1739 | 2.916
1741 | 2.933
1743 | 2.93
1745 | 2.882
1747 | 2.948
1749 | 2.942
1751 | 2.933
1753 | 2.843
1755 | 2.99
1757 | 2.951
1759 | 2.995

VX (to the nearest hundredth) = 2.39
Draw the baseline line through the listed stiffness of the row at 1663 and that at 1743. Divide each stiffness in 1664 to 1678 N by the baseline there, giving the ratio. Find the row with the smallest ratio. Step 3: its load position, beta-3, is 1665 N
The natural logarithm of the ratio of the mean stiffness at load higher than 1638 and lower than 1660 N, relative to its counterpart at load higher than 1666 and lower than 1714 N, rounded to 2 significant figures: -0.12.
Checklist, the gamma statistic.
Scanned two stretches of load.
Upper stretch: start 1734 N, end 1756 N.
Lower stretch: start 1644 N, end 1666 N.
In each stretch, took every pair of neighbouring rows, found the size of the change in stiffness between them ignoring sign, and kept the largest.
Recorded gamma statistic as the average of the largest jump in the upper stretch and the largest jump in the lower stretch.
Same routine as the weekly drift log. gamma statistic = 0.12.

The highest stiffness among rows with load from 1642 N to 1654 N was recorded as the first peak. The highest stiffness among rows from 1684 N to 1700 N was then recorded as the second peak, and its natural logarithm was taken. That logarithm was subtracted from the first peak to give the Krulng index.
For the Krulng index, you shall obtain 1.56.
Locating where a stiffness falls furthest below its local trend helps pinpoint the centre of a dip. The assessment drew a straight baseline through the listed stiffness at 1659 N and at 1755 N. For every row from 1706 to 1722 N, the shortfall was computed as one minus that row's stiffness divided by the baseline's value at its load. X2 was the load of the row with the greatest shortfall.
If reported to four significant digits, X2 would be 1715 N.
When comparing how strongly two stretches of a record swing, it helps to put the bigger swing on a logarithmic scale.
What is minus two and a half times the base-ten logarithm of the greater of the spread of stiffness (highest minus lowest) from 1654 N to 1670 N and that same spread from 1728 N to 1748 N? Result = 1.03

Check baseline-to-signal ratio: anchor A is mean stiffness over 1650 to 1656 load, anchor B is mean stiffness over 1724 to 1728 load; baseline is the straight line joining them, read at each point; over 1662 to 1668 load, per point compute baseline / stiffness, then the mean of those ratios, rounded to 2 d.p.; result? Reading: 0.96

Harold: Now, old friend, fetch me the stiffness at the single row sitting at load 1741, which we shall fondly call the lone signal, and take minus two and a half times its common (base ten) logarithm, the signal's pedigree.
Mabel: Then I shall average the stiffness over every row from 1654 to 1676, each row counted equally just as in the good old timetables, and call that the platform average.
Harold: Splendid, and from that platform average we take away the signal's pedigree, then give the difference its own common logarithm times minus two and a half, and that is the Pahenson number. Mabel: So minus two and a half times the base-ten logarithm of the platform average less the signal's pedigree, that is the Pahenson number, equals -1.52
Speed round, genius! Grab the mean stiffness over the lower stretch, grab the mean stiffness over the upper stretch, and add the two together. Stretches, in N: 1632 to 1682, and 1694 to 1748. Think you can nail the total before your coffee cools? 5.65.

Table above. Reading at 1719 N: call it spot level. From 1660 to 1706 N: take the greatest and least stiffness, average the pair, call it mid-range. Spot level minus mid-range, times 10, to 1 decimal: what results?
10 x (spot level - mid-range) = -3.2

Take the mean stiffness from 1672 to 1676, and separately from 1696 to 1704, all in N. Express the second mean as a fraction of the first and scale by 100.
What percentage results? 83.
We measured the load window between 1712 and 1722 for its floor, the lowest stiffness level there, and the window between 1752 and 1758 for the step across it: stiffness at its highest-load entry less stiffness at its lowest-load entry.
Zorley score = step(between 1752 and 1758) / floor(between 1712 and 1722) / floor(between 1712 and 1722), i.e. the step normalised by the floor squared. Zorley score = 0.015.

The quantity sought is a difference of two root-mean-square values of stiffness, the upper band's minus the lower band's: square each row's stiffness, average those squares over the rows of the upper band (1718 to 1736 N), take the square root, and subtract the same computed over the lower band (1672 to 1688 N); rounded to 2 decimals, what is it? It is -0.49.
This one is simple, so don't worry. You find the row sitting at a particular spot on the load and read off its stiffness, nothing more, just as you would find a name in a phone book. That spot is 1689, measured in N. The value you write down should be 2.952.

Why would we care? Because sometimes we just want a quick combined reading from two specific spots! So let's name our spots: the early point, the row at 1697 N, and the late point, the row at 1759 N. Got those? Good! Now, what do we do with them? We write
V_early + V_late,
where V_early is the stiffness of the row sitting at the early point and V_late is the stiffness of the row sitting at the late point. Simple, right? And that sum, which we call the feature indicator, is 5.70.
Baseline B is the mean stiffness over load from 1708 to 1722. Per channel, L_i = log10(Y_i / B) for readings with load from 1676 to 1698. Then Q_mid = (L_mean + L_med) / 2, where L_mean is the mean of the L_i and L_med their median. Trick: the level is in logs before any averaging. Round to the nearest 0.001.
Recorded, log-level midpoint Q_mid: 0.047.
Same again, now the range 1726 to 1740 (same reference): 0.021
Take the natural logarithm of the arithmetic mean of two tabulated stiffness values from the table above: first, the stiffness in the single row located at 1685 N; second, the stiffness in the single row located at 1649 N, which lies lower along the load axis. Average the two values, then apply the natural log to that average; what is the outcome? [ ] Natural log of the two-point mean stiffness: 1.07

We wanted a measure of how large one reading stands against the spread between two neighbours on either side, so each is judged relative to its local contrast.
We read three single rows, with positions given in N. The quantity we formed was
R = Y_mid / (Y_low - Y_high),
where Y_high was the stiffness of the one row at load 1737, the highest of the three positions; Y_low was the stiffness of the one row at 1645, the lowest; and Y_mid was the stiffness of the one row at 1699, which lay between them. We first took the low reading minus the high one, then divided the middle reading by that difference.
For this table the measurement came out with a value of -11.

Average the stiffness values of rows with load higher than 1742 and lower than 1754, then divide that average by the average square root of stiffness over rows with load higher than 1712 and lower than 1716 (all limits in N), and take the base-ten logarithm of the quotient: 0.248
